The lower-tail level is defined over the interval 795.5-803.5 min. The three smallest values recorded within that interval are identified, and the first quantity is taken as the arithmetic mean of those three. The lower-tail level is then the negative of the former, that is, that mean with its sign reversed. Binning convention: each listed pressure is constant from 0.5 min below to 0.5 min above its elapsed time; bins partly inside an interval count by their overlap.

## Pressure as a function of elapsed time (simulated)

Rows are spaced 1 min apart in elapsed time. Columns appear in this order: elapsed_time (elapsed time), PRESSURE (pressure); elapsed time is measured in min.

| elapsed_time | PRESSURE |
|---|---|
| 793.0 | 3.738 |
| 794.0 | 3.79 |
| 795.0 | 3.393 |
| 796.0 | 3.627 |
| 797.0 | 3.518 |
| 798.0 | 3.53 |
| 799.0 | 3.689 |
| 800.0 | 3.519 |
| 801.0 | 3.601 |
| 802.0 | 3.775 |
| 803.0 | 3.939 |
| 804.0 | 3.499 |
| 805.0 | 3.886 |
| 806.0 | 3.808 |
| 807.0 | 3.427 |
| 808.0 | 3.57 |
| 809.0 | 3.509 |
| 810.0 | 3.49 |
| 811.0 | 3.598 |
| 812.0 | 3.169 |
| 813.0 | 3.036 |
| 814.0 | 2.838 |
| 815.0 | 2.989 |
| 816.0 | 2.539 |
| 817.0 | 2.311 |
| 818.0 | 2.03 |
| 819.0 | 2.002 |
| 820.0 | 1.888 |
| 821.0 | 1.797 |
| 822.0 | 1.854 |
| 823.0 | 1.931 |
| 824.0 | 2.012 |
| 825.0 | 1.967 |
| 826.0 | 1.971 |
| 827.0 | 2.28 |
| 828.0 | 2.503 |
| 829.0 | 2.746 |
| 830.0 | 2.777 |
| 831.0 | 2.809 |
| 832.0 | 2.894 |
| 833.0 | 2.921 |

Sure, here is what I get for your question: -3.5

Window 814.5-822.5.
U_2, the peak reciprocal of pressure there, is 0.56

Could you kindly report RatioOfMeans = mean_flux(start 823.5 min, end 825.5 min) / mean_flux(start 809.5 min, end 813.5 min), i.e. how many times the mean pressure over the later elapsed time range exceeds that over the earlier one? 0.60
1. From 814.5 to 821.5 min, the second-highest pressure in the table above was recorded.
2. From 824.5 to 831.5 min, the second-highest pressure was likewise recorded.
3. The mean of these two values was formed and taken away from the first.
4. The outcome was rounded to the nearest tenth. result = -0.1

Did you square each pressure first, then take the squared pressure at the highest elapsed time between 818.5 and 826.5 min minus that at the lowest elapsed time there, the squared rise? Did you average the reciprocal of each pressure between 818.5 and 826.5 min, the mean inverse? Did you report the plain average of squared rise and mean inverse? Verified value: 0.2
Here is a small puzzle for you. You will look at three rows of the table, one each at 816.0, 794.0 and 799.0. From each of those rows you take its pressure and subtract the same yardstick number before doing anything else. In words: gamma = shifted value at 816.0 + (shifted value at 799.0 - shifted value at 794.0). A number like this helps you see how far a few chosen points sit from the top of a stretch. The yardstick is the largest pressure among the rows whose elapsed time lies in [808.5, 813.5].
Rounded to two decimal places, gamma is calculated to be -1.16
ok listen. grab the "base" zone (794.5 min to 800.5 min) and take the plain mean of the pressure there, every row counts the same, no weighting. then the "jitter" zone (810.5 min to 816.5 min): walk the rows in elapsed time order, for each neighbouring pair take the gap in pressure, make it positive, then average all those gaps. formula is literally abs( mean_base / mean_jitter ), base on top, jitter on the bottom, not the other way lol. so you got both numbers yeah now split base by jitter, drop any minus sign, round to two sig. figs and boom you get 13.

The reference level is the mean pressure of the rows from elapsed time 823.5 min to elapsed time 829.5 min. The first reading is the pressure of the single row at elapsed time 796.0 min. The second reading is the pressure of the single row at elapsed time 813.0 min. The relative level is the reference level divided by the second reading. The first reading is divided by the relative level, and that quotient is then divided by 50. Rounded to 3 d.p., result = 0.098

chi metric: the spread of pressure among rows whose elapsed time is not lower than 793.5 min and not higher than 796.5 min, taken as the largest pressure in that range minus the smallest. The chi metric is 0.40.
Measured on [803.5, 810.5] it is 0.46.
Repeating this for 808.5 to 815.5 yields 0.76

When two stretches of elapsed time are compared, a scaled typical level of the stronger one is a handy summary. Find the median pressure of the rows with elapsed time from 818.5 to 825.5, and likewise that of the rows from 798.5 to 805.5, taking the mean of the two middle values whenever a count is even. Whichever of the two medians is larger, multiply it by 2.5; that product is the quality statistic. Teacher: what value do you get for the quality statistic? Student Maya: 9.22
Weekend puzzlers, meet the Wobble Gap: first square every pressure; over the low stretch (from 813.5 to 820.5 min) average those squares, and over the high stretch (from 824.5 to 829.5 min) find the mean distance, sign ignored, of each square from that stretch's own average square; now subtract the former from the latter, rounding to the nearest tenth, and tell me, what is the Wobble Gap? -4.5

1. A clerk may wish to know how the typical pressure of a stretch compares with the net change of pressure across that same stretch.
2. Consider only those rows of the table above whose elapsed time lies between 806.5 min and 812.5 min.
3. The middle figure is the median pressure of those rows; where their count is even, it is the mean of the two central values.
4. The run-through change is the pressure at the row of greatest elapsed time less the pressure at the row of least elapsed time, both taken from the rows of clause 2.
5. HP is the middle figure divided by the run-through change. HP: -14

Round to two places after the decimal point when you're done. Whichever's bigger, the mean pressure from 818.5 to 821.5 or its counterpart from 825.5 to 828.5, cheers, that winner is 2.25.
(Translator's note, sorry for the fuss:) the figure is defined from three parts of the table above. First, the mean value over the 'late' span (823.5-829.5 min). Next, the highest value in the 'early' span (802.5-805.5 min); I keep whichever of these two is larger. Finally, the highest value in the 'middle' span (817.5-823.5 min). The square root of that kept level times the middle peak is 2.8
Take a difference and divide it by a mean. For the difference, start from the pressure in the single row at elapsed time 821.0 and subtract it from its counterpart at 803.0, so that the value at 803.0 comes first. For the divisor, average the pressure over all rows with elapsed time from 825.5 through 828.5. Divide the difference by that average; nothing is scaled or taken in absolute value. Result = 1.0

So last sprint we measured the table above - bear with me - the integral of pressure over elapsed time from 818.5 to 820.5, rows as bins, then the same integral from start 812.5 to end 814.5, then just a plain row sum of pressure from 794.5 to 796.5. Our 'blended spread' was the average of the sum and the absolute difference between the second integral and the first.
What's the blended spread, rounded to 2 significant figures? 4.5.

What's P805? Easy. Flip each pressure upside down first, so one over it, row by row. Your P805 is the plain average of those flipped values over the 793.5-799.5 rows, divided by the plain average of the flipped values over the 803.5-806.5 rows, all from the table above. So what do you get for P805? 1.0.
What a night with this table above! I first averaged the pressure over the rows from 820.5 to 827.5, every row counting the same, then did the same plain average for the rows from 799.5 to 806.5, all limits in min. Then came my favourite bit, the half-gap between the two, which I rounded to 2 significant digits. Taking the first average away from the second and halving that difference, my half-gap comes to 0.87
